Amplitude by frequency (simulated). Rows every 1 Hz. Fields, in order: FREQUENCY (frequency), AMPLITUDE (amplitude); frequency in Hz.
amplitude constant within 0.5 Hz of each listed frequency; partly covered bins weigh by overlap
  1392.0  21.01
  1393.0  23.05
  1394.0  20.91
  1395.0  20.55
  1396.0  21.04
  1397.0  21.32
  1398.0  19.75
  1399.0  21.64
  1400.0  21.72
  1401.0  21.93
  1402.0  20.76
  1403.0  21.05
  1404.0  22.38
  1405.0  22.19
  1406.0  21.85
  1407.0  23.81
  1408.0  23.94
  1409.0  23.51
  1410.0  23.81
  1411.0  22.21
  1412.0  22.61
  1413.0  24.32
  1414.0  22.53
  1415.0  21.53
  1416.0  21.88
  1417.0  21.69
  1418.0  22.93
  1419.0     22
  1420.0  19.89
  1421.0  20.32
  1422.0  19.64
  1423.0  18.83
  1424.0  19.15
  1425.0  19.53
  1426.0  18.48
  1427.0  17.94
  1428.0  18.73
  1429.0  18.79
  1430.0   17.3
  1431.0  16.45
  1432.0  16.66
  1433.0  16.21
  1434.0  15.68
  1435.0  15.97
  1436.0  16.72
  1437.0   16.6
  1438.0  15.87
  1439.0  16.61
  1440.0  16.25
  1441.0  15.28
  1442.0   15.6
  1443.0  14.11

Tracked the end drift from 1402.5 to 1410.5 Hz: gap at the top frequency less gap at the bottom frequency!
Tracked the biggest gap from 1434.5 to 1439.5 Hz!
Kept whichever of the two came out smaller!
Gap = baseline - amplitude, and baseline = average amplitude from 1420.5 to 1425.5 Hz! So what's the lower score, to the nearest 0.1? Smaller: -2.8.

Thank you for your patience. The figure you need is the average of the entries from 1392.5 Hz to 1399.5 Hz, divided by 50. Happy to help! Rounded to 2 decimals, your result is 0.42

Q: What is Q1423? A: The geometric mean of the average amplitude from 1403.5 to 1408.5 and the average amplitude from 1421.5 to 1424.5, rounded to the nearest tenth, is 20.9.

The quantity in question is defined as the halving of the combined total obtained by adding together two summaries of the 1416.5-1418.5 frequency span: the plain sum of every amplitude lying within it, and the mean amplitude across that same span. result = 33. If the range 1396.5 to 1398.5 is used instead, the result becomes 31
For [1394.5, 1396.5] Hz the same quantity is 31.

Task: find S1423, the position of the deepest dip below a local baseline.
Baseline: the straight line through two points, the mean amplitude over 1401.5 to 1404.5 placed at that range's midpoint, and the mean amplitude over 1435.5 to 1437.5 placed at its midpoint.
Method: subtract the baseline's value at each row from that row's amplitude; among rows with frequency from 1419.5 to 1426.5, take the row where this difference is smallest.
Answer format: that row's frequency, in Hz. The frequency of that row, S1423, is 1423.0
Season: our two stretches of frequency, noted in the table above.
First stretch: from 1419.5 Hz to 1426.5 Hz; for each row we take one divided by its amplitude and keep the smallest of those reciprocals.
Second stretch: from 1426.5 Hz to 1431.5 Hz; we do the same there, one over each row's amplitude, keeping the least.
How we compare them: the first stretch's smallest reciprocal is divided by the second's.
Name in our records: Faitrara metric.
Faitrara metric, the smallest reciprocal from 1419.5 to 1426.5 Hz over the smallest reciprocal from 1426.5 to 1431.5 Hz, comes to 0.92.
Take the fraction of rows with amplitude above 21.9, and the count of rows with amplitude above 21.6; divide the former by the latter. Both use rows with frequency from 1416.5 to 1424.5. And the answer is 0.083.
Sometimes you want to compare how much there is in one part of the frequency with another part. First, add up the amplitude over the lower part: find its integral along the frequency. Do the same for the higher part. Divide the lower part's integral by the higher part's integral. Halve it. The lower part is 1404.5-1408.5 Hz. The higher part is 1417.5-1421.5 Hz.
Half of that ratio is 0.539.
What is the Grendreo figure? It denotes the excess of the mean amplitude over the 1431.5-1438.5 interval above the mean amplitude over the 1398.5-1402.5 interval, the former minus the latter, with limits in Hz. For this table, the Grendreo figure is -5.3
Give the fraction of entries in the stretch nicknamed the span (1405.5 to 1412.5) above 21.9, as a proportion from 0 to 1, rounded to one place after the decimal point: 0.9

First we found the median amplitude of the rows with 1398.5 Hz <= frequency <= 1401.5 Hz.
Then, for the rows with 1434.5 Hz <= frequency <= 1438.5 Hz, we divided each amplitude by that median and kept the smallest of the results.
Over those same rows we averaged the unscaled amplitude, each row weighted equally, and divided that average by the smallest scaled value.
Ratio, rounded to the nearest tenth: 22.3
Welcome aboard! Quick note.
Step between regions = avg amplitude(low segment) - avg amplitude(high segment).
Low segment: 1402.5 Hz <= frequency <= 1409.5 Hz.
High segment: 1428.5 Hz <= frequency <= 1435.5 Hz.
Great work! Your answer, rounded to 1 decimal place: 6.0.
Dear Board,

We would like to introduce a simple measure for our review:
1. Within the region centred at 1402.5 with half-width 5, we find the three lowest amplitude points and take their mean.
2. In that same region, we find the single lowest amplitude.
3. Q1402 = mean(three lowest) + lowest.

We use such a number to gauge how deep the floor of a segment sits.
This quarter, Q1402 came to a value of 40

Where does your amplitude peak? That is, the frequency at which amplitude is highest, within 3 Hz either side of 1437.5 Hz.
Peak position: 1436.0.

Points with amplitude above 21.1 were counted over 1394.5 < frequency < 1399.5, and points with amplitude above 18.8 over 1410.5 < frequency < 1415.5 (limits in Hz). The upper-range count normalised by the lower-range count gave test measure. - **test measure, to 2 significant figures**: 2.5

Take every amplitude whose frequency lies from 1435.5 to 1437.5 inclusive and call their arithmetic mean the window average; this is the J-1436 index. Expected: 16.7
